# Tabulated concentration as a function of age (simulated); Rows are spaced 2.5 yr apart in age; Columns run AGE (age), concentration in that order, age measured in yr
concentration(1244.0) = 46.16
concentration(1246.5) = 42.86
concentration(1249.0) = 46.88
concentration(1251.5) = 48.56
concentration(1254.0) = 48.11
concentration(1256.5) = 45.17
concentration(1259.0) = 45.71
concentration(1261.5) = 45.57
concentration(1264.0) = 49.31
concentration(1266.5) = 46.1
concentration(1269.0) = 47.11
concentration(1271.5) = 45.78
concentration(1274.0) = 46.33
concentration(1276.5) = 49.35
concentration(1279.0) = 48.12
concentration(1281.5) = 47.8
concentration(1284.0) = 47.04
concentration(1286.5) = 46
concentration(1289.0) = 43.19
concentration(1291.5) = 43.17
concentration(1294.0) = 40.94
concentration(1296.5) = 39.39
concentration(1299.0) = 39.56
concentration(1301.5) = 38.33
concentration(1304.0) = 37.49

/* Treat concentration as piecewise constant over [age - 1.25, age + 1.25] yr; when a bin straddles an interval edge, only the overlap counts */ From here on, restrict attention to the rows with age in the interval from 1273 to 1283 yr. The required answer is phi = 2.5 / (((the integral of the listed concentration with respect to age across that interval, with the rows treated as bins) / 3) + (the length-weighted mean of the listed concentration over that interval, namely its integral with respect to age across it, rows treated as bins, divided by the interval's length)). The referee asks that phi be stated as 0.0120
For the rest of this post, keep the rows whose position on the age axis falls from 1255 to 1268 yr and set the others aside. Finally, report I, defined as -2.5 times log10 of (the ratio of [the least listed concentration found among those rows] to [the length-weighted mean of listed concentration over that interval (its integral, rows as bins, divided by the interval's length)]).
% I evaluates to 0.030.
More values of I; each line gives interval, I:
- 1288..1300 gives 0.050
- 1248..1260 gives 0.041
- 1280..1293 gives 0.055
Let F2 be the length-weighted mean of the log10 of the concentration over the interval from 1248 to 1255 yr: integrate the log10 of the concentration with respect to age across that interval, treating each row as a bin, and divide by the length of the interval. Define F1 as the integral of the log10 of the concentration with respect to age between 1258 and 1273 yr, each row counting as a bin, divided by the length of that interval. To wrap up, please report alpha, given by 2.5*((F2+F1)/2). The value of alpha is 4.19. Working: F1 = 1.67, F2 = 1.680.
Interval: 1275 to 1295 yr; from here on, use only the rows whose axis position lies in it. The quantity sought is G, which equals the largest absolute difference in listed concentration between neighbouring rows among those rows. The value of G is 2.8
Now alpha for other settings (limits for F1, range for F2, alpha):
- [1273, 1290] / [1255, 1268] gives 4.17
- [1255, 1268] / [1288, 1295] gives 4.12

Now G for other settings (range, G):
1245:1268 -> 4.0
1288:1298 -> 2.2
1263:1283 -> 3.2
